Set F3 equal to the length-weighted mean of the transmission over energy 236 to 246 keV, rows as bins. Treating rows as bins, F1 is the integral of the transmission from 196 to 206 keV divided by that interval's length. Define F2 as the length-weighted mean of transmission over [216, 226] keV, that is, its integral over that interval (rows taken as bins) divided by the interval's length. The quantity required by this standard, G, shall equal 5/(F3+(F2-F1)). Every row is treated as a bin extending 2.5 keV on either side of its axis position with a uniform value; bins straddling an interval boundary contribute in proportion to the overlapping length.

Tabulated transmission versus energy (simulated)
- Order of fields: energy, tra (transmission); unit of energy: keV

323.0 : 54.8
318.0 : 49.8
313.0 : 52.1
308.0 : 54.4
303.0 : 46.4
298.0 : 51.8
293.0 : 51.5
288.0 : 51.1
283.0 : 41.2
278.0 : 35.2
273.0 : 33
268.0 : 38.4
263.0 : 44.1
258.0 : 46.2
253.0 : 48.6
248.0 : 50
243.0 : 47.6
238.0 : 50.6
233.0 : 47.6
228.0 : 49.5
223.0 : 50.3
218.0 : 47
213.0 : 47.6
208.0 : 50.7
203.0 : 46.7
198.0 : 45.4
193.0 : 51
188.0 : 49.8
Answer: 0.097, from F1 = 46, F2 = 48.8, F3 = 49.1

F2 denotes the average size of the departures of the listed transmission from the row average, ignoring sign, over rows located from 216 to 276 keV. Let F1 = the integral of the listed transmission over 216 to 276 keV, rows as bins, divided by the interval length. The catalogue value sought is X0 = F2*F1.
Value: 174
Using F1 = 46.0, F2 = 3.8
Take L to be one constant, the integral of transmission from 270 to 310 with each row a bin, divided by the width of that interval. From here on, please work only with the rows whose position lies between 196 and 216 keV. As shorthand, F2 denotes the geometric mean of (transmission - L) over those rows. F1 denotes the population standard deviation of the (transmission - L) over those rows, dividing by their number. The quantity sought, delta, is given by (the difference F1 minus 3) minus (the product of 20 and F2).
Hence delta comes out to -17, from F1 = 2.0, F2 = 0.8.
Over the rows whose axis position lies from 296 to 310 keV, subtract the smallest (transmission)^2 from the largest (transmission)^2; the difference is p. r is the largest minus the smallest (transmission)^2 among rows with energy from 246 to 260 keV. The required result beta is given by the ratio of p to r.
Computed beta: 2.21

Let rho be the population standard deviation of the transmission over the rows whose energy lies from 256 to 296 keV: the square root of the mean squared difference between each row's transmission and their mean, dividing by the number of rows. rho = 6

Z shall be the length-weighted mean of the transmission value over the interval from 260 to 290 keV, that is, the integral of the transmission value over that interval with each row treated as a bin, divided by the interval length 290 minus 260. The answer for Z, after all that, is 40.4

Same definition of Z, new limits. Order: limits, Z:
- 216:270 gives 47.3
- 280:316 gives 49.6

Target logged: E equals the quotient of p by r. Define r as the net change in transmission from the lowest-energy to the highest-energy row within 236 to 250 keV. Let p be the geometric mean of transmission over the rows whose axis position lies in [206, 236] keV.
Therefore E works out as -81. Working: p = 48.8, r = -1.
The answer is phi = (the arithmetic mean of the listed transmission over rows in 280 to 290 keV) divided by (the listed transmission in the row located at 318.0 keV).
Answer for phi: 0.93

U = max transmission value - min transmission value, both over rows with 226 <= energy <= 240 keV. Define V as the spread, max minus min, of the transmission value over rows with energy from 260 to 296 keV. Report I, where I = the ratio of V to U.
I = 6.2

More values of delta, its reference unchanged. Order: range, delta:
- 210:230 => -60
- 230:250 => -68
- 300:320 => -82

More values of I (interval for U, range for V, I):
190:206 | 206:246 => 0.7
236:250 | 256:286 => 4.4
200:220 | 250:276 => 3.9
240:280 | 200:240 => 0.2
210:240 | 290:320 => 2.2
